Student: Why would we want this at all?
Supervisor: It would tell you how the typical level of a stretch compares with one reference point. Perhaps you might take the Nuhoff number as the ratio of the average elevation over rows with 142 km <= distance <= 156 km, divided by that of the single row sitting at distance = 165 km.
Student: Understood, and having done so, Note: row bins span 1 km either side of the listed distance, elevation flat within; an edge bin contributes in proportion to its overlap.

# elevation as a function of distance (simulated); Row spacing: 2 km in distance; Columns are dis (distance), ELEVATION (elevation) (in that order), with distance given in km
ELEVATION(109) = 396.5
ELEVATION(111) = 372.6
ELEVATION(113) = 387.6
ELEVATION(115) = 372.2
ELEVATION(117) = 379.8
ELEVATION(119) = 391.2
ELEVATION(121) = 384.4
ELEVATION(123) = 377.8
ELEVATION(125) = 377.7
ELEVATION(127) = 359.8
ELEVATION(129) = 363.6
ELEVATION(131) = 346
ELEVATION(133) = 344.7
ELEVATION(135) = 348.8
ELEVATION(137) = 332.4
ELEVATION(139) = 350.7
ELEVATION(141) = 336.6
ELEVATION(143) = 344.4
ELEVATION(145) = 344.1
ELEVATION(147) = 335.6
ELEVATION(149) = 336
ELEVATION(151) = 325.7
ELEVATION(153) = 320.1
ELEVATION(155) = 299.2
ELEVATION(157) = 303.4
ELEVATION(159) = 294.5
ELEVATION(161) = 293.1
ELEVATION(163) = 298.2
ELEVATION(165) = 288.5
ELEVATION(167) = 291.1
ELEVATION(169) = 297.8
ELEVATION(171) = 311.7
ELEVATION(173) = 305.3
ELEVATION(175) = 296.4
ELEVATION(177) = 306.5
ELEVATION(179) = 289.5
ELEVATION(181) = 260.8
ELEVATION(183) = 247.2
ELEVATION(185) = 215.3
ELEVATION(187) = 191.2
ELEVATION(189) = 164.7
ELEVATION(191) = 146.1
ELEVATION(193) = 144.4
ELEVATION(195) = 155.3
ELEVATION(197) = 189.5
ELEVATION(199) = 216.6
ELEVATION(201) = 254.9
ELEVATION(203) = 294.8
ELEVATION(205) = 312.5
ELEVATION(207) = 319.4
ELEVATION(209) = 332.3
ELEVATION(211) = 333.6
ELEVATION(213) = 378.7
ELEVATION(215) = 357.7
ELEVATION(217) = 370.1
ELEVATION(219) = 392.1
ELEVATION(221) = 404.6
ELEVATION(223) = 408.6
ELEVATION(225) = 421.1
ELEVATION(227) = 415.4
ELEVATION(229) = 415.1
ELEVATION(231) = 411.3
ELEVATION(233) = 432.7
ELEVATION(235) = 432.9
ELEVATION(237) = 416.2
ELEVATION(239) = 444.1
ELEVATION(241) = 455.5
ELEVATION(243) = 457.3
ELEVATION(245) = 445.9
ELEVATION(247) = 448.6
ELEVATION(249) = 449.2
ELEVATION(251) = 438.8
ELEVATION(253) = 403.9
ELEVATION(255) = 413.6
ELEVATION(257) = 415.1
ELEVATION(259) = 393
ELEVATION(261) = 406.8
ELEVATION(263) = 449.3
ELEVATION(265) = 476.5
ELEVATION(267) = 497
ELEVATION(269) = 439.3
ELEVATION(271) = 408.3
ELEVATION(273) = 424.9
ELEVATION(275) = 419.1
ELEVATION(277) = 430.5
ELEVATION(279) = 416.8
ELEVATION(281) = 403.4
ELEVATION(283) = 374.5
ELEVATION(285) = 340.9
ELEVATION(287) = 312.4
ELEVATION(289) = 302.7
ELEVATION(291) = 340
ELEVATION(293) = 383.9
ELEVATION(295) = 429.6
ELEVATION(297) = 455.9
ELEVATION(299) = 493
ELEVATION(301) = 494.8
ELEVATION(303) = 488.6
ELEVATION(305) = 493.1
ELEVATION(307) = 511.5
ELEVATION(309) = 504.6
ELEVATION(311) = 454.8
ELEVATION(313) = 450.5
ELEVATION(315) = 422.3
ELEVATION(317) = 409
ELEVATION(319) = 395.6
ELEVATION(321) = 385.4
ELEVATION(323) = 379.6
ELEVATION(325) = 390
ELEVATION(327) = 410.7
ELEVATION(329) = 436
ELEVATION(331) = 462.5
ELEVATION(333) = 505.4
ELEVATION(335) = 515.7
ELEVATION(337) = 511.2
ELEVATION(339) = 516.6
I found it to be 1.1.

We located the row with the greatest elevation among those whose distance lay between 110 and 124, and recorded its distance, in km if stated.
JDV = 119 km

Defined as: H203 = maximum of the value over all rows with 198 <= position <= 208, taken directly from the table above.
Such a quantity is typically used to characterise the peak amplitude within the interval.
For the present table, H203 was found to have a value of 319.4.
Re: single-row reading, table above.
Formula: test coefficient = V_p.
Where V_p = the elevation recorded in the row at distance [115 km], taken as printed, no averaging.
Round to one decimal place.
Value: 372.2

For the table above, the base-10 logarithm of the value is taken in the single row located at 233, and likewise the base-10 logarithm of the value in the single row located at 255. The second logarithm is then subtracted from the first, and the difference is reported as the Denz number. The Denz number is 0.020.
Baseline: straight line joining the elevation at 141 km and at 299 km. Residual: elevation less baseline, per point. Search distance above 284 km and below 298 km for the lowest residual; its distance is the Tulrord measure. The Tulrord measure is 289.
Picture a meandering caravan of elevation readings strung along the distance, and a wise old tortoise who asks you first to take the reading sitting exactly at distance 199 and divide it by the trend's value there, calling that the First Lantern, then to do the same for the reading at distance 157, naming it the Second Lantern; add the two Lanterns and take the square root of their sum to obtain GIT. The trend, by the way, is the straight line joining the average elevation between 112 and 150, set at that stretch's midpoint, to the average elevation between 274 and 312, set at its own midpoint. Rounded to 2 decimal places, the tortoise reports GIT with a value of 1.18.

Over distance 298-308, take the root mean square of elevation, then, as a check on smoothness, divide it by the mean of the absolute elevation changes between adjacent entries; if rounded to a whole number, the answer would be 64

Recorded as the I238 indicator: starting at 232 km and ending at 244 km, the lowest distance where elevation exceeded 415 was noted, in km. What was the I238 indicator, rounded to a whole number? 233 km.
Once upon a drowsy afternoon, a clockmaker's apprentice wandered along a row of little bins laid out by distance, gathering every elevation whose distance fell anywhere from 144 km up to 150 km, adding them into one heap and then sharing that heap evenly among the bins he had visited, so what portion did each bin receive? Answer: 339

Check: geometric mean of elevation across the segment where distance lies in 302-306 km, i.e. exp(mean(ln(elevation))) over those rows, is 491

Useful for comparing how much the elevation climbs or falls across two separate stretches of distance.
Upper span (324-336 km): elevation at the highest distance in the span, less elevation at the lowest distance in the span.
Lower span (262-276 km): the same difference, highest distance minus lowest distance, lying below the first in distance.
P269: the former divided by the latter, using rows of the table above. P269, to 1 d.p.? -4.2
